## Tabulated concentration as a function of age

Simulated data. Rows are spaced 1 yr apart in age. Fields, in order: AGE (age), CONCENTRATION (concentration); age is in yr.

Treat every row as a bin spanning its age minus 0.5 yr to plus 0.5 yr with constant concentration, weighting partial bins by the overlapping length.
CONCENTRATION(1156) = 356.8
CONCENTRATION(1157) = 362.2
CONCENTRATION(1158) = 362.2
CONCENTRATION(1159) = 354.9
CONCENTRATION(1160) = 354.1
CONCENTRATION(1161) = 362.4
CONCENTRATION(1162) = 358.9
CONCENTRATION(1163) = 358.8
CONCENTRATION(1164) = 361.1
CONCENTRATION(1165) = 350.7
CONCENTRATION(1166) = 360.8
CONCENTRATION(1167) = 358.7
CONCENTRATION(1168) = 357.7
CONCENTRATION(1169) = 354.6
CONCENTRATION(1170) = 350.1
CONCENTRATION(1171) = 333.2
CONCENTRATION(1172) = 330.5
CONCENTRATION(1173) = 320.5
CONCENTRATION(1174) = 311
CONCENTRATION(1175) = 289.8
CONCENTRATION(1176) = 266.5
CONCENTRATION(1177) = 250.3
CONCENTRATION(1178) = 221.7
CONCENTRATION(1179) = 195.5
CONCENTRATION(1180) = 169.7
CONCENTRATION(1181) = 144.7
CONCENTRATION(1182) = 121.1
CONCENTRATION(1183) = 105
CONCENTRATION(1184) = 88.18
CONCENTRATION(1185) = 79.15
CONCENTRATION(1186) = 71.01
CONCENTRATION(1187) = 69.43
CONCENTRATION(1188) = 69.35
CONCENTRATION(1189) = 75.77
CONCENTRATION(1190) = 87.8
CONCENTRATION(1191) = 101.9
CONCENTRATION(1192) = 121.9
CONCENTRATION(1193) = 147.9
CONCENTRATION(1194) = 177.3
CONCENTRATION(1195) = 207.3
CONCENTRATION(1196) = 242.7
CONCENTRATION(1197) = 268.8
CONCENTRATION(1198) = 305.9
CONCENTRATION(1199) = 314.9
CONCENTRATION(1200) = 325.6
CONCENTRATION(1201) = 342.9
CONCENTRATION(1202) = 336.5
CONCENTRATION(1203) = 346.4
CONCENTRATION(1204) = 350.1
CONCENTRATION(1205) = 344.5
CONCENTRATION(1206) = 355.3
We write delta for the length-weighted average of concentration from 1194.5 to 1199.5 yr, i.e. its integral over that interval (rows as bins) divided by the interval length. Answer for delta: 268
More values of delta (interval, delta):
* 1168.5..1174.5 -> 333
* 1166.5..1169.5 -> 357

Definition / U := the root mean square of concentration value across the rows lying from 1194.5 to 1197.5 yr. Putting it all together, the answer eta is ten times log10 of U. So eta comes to 23.8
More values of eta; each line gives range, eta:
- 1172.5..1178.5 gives 24.5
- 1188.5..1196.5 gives 21.9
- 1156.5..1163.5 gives 25.6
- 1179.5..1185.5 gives 20.9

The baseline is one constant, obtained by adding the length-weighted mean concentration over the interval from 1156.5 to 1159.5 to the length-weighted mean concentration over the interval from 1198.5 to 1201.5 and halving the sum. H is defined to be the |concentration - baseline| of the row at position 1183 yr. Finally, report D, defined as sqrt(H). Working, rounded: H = 239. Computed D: 15.5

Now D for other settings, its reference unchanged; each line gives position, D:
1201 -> 0.9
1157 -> 4.3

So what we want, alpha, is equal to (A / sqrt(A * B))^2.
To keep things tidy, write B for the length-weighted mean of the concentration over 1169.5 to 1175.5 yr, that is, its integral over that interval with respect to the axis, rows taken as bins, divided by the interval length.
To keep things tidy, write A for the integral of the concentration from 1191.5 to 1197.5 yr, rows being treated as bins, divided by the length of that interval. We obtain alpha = 0.6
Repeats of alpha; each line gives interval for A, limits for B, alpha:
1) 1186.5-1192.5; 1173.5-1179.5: 0.3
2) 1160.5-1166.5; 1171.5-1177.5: 1.2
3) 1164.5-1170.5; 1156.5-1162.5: 1.0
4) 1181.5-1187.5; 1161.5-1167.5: 0.2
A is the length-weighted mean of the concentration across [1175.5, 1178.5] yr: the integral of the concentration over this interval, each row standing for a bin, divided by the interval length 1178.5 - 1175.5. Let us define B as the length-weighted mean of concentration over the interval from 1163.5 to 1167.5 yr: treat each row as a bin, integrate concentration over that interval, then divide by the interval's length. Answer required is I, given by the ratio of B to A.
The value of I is 1.45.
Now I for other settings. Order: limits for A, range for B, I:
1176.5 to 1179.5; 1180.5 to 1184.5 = 0.52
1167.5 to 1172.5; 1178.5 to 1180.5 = 0.53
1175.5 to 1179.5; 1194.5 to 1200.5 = 1.19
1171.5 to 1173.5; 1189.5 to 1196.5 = 0.48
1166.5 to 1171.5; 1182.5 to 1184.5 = 0.28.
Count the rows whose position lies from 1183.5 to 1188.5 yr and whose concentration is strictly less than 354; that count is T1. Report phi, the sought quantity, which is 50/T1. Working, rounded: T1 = 5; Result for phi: 10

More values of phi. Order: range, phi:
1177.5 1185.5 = 6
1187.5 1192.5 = 10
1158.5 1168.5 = 50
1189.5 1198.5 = 6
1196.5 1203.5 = 7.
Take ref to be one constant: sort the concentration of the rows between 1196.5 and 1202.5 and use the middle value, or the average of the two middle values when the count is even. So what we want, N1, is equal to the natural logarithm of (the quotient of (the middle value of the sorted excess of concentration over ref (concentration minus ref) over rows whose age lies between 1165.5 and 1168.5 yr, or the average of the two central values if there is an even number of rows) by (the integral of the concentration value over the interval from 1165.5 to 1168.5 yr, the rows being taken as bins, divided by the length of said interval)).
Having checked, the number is -2.23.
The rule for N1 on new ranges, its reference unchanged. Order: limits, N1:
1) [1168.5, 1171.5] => -2.45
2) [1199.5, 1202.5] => -3.03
